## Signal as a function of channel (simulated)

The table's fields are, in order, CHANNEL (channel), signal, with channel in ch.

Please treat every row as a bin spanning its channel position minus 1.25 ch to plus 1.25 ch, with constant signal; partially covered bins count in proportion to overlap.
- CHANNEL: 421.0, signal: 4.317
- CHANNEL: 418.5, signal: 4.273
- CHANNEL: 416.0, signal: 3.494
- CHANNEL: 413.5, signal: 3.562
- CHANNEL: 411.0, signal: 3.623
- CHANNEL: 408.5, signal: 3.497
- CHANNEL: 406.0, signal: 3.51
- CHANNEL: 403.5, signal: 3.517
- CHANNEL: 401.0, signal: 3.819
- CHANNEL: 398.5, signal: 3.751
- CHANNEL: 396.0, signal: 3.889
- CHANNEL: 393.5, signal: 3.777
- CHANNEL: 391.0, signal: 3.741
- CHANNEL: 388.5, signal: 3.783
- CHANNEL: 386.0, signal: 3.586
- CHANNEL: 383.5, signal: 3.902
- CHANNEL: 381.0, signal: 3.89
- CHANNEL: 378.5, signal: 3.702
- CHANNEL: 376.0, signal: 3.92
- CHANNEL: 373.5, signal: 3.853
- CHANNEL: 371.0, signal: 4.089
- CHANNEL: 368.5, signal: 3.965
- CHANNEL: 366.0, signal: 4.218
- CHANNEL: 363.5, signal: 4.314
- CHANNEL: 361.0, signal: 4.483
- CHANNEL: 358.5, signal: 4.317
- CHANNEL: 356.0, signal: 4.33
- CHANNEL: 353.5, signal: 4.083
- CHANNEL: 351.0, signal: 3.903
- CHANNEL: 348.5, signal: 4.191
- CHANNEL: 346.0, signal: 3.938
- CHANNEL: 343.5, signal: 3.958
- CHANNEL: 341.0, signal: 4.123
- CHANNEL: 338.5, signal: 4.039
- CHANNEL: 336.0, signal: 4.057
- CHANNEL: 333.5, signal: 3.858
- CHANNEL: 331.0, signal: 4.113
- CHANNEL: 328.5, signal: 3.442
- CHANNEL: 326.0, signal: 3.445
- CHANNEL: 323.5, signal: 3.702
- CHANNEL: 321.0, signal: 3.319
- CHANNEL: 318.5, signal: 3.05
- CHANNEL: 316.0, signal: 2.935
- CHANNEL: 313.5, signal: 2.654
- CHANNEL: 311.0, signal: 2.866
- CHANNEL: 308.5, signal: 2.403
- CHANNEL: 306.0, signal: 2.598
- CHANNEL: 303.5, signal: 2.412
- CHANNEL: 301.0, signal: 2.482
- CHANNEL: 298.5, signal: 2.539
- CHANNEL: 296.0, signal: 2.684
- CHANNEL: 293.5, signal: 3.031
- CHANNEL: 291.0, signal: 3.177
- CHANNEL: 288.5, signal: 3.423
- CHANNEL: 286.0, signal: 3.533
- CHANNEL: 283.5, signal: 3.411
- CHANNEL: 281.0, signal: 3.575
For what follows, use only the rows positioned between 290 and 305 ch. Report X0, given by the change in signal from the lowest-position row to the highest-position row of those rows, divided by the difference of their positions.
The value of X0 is -0.06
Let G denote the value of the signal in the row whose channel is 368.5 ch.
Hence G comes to 3.965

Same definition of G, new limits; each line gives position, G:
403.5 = 3.517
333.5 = 3.858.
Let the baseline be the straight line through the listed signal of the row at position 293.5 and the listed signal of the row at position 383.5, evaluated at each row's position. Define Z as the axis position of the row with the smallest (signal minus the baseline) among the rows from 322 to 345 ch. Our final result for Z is 328.5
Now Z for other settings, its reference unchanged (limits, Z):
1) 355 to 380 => 378.5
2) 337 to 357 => 351.0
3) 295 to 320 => 308.5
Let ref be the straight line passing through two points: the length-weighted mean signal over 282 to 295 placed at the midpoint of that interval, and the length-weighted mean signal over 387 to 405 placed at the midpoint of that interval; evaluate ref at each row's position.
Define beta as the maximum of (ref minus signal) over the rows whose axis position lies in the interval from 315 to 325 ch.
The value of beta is 0.49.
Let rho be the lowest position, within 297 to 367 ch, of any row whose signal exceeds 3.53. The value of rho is 323.5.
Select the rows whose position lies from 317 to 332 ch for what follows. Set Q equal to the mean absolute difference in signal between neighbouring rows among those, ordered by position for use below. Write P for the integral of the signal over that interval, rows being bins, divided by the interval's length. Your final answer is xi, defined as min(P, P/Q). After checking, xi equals 3.5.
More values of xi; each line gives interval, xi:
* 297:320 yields 2.7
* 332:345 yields 4.0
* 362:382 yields 4.0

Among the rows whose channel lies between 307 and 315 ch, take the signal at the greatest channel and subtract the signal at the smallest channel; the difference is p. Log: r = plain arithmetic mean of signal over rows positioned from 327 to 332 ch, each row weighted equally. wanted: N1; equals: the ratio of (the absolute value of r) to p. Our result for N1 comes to 15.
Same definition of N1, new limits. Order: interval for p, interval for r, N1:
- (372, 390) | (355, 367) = -62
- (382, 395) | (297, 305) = -20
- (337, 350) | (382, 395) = 25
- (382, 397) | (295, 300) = -201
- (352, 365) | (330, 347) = 17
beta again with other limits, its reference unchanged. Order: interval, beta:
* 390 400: 0.01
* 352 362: -0.51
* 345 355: -0.34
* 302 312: 0.99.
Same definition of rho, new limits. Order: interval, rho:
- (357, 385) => 358.5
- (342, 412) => 343.5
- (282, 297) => 286.0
